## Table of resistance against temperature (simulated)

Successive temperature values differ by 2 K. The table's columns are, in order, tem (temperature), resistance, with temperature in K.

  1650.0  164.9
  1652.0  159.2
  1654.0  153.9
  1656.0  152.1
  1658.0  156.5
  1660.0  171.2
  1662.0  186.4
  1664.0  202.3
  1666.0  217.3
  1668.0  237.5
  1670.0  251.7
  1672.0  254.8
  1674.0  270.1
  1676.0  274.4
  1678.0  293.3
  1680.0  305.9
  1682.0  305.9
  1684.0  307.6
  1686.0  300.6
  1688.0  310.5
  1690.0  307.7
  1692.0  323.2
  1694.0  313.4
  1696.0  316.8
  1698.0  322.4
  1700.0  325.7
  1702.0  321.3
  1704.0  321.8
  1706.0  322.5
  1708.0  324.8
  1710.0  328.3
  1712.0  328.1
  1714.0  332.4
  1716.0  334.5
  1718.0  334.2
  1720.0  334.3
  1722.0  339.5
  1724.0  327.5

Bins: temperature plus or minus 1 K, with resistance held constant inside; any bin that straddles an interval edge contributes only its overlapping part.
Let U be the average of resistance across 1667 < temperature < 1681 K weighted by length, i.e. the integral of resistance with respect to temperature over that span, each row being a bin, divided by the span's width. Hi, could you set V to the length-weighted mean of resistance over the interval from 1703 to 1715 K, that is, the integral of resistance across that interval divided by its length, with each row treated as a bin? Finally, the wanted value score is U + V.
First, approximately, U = 270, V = 326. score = 596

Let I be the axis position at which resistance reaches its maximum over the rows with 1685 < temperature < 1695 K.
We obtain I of 1692.0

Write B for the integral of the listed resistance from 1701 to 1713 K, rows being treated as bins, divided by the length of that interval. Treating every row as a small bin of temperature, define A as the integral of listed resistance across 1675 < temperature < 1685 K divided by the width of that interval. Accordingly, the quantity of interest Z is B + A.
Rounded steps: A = 297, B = 324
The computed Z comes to 622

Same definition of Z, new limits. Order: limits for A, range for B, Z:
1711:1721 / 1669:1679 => 602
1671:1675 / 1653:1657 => 415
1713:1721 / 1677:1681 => 633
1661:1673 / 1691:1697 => 543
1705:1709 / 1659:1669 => 527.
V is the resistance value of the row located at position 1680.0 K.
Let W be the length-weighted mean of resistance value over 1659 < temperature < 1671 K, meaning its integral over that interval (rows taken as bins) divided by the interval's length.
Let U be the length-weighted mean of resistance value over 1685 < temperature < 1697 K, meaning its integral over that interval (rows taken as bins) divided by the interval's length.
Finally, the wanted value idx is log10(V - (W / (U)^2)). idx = 2.49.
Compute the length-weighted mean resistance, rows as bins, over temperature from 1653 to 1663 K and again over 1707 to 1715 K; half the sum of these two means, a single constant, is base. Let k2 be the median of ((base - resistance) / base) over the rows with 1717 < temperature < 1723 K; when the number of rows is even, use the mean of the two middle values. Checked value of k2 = -0.36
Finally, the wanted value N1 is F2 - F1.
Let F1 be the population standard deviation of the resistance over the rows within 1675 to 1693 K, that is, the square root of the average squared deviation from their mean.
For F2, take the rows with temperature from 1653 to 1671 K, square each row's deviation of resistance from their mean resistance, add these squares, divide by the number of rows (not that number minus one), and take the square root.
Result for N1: 23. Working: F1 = 13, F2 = 35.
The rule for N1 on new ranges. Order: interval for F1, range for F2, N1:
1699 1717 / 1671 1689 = 15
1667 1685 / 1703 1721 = -20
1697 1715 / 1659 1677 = 31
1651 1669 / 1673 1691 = -15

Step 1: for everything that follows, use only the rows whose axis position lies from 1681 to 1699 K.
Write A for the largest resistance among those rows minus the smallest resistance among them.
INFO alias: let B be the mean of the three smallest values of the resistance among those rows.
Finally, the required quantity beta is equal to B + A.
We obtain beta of 327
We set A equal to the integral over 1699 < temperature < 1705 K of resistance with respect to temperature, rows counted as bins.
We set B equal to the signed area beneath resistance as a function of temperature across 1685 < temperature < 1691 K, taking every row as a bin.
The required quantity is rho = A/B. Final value 1.05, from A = 1938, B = 1838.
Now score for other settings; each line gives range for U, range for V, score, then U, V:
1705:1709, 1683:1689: 630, 324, 306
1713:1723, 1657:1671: 538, 335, 203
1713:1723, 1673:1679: 614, 335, 279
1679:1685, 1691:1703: 627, 306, 320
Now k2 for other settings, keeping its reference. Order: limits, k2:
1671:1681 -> -0.11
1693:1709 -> -0.31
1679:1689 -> -0.24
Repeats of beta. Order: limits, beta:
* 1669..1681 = 313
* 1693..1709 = 329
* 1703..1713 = 330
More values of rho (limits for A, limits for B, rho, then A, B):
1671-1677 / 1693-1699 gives 0.84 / 1599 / 1905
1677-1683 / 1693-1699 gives 0.95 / 1810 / 1905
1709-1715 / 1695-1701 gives 1.02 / 1978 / 1930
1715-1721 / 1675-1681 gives 1.15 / 2006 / 1747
